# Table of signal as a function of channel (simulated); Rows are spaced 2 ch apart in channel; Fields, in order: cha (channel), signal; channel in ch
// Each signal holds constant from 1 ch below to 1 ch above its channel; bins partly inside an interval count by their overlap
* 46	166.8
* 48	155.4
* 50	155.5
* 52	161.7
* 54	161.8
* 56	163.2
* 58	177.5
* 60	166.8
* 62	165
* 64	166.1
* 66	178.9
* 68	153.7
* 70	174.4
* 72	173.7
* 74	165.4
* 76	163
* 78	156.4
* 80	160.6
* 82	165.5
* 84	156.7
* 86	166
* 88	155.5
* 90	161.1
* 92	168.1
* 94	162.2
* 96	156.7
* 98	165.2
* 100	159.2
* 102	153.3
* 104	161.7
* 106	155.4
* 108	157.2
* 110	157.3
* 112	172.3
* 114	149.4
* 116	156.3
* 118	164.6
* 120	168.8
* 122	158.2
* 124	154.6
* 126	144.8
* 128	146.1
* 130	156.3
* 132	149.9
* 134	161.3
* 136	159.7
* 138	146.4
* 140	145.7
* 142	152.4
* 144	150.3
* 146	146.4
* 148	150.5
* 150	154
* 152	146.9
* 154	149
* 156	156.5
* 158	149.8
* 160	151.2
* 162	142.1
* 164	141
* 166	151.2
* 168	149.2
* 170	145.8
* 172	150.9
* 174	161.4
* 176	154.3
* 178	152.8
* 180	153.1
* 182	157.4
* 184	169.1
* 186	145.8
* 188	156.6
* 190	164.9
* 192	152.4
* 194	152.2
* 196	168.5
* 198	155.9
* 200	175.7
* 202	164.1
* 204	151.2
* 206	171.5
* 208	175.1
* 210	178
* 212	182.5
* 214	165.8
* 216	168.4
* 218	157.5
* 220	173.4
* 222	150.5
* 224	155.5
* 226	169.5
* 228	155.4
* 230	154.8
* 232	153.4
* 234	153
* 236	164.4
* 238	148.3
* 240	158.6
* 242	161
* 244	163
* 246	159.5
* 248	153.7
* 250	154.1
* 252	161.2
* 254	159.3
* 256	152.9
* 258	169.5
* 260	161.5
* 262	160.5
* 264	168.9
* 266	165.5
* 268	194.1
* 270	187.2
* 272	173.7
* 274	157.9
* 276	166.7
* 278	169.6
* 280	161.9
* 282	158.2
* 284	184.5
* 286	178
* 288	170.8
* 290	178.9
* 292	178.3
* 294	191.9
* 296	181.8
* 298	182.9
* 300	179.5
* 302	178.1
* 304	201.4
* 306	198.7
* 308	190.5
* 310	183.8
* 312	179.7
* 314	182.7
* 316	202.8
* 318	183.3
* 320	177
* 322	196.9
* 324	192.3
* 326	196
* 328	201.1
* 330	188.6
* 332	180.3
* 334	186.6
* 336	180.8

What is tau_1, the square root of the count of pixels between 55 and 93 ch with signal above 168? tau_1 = 2.2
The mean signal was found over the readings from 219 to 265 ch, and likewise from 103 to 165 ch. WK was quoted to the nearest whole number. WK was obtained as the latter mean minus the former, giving -6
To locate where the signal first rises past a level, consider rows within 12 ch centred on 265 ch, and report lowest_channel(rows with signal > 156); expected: 260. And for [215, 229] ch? 216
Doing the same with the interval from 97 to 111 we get 98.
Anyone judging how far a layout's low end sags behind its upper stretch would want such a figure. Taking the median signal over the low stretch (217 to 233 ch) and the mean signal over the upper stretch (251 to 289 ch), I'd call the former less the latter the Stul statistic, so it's -13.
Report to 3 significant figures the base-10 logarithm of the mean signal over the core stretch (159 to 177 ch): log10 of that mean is 2.18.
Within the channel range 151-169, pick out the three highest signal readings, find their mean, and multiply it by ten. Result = 1530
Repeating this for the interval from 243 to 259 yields 1646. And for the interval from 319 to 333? 1980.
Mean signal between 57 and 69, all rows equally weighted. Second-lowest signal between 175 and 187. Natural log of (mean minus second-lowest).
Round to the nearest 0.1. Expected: 2.7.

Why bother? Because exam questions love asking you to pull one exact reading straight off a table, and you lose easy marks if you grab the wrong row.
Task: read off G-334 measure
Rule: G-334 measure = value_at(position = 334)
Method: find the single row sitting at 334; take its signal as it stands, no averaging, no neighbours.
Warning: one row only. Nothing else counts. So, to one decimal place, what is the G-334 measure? 186.6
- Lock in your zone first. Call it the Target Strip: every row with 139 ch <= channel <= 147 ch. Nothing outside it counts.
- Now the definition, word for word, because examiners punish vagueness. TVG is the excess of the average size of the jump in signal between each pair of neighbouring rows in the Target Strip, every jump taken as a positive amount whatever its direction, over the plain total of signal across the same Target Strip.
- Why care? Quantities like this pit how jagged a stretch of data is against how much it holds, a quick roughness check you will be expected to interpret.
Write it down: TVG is -591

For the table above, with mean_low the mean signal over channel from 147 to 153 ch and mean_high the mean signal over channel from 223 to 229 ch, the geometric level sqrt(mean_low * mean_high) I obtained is 155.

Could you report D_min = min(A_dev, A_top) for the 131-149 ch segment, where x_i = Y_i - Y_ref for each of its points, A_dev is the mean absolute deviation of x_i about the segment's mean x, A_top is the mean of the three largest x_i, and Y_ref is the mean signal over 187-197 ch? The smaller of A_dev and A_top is -1.1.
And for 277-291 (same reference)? 7.5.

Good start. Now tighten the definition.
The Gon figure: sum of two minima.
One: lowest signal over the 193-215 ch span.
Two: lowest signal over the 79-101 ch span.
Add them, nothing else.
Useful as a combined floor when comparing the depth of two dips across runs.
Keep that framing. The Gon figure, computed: 307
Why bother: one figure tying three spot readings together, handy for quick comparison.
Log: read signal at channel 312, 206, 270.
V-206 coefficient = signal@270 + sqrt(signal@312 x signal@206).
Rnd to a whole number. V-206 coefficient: 363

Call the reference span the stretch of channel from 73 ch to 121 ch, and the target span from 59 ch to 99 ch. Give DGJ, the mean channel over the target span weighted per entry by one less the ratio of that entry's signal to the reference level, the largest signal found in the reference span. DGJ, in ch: 82.3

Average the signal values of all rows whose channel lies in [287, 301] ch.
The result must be 181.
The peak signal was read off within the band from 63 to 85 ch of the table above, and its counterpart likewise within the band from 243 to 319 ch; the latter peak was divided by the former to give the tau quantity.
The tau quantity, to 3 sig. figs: 1.13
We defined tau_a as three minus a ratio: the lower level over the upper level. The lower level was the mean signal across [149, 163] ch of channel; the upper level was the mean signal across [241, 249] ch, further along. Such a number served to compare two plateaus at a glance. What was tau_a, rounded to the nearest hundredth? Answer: 2.06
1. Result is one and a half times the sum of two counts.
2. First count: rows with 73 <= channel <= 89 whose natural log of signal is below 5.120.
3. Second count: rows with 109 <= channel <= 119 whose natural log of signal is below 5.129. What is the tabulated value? 18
